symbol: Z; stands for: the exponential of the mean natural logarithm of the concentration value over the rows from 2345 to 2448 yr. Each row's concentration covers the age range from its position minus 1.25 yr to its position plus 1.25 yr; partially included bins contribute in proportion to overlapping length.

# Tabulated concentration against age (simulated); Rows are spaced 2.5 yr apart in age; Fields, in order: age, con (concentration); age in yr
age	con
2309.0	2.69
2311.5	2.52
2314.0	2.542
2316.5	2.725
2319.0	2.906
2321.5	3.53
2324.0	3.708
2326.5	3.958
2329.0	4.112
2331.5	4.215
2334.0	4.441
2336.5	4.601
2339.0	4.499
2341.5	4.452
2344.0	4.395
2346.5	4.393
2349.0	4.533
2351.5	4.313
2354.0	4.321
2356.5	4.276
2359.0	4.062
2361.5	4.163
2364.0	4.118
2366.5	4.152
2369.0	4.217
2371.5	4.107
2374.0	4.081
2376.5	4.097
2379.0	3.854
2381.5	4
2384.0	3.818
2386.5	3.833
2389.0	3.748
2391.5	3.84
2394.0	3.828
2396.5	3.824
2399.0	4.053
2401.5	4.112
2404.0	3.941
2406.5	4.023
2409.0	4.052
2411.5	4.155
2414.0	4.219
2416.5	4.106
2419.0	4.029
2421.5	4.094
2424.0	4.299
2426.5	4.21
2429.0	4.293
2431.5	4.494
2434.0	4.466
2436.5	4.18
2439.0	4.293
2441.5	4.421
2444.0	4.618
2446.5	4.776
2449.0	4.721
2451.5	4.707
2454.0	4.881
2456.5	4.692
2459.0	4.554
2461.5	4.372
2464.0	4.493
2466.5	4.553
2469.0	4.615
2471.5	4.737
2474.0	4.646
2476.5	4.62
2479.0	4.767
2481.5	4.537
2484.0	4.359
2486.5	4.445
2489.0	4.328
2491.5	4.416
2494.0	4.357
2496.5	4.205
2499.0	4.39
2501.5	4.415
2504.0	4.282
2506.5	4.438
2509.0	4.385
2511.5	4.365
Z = 4.2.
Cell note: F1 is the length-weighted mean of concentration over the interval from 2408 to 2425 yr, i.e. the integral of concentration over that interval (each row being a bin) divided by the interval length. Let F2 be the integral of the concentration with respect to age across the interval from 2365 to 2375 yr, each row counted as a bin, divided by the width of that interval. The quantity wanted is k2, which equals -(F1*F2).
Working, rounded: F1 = 4.1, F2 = 4.14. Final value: -17.1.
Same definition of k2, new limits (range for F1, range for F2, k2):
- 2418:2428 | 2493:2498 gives -17.8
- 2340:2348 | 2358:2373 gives -18.3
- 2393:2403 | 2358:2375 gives -16.3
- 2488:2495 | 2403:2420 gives -17.8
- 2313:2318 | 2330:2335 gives -11.4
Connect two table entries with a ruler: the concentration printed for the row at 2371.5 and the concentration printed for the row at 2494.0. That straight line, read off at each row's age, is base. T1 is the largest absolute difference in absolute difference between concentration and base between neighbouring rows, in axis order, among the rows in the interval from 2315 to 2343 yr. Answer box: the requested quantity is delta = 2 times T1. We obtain 1.24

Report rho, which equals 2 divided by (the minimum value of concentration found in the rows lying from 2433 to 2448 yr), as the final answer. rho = 0.478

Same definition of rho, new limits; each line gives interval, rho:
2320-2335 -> 0.567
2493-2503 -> 0.476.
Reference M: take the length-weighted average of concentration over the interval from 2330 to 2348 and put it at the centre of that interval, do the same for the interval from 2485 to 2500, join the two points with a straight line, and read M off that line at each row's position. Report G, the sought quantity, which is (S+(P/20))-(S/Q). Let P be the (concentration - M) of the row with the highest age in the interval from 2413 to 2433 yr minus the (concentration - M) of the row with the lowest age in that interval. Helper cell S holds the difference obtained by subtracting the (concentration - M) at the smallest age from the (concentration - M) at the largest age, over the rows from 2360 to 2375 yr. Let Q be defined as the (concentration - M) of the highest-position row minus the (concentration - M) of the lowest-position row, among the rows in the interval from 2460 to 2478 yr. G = 0.2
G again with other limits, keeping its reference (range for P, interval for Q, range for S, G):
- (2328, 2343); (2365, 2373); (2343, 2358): -2.7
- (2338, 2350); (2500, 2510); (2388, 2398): 3.1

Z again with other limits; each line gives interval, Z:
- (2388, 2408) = 3.9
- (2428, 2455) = 4.5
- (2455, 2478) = 4.6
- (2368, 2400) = 3.9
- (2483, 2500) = 4.4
